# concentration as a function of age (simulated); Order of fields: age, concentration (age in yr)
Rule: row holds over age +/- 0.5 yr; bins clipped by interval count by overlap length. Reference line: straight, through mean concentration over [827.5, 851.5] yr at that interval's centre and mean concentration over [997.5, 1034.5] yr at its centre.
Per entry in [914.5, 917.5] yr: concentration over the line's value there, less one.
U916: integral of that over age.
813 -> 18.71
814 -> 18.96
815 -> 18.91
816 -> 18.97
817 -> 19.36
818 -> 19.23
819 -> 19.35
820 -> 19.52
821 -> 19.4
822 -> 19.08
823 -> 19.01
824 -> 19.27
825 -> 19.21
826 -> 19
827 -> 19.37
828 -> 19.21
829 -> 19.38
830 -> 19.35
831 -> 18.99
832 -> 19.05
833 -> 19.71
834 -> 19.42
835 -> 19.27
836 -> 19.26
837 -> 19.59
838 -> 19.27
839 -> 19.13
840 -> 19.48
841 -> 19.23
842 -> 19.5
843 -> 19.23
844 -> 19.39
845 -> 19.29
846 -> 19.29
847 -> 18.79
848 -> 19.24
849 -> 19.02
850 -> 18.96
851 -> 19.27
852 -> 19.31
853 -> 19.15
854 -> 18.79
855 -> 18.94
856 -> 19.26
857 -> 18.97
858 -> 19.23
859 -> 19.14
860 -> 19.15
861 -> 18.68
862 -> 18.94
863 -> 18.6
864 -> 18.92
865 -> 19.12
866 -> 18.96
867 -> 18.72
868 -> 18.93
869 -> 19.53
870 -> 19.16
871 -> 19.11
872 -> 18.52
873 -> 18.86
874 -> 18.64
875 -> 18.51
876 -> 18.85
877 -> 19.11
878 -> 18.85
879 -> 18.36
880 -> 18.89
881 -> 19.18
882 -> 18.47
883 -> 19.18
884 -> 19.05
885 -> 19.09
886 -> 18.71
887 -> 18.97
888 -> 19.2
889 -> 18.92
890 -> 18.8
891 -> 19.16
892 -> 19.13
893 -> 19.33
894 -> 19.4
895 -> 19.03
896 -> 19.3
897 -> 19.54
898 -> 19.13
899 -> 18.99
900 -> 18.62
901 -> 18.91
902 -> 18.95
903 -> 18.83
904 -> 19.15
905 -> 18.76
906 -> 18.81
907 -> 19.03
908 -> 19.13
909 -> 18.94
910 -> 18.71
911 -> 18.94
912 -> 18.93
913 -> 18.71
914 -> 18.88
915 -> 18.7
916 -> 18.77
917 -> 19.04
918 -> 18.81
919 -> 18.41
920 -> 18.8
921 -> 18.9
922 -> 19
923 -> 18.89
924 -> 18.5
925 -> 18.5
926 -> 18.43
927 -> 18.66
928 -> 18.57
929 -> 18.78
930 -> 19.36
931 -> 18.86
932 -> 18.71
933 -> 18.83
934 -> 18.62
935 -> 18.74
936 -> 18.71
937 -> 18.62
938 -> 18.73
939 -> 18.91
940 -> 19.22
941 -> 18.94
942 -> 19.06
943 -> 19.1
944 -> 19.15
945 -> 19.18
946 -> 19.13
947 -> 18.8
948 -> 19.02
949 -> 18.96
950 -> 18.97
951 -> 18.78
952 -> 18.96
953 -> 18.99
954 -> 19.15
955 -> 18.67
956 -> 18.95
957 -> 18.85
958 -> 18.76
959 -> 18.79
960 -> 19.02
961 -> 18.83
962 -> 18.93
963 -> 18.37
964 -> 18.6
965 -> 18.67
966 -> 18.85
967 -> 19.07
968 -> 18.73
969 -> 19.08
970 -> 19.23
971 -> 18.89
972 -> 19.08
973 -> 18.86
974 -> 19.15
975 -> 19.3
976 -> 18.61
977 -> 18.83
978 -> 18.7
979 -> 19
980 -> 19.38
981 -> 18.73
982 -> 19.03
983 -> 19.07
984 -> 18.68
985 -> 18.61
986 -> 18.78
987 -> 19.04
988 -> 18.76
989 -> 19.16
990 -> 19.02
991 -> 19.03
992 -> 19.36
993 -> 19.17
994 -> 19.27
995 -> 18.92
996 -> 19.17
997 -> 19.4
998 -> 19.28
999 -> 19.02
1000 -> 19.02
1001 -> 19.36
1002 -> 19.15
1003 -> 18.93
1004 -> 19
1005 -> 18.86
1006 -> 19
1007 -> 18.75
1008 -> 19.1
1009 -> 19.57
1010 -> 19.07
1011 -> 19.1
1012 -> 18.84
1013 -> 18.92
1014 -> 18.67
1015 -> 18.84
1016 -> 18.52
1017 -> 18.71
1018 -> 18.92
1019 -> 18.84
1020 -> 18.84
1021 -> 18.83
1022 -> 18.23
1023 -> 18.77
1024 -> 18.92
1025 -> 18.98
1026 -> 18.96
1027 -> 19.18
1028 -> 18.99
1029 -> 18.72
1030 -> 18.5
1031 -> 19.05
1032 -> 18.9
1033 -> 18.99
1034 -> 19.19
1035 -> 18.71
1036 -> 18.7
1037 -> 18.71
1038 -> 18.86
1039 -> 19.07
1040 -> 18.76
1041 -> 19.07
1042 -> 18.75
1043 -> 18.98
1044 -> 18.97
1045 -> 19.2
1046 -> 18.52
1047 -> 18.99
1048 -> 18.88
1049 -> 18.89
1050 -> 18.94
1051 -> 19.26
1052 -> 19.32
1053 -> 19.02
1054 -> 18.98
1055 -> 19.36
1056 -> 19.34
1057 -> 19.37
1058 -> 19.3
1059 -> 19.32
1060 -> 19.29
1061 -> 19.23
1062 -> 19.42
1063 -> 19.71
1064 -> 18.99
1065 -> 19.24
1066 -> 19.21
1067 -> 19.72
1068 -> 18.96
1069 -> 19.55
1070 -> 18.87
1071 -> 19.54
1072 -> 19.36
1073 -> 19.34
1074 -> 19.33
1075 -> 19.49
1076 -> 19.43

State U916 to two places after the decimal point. -0.04 yr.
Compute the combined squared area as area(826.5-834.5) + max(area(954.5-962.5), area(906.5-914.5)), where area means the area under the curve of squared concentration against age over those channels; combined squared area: 5844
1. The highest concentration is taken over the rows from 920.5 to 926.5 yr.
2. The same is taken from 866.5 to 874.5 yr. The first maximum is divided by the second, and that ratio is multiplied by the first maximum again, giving 18.5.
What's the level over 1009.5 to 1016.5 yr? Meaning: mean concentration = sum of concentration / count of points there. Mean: 18.9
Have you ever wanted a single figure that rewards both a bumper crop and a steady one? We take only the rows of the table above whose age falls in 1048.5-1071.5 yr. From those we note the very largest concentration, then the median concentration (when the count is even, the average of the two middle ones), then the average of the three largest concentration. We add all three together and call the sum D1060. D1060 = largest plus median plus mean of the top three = 58.67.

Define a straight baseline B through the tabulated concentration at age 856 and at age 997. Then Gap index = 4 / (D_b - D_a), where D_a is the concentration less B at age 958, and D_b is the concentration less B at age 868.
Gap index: 15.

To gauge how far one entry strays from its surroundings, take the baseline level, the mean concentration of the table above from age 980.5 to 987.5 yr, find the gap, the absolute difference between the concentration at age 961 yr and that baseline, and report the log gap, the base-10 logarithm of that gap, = -1.73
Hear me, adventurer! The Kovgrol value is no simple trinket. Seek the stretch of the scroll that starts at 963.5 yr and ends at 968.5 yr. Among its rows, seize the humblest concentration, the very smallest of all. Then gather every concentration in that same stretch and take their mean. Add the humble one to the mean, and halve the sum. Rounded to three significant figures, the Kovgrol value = 18.7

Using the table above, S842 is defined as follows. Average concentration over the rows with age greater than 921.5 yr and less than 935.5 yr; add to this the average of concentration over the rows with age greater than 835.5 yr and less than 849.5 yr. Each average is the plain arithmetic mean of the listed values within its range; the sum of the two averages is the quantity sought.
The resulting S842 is 38.0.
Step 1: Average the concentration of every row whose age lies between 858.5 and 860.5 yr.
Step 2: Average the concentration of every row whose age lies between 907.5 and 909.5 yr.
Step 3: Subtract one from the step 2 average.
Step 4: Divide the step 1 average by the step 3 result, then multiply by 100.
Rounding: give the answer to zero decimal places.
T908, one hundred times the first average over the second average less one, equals 106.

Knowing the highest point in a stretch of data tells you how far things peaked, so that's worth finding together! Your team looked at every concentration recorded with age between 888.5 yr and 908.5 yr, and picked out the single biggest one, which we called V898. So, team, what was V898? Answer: 19.54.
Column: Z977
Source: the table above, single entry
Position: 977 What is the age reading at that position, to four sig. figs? 18.83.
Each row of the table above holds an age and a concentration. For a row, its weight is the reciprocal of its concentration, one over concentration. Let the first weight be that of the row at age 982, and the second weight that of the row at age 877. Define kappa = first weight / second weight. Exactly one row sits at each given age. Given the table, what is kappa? 1.00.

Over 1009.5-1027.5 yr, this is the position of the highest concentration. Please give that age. 1027 yr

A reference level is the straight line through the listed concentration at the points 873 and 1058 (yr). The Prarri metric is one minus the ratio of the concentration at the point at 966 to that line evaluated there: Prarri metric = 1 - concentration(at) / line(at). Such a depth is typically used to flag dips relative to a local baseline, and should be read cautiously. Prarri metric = 0.012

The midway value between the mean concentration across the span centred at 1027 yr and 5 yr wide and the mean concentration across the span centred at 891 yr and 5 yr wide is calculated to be 19.02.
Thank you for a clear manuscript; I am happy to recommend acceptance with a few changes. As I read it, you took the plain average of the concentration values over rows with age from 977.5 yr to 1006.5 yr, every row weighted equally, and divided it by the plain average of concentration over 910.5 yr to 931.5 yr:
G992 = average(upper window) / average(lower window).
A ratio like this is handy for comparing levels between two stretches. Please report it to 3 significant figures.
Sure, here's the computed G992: 1.01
